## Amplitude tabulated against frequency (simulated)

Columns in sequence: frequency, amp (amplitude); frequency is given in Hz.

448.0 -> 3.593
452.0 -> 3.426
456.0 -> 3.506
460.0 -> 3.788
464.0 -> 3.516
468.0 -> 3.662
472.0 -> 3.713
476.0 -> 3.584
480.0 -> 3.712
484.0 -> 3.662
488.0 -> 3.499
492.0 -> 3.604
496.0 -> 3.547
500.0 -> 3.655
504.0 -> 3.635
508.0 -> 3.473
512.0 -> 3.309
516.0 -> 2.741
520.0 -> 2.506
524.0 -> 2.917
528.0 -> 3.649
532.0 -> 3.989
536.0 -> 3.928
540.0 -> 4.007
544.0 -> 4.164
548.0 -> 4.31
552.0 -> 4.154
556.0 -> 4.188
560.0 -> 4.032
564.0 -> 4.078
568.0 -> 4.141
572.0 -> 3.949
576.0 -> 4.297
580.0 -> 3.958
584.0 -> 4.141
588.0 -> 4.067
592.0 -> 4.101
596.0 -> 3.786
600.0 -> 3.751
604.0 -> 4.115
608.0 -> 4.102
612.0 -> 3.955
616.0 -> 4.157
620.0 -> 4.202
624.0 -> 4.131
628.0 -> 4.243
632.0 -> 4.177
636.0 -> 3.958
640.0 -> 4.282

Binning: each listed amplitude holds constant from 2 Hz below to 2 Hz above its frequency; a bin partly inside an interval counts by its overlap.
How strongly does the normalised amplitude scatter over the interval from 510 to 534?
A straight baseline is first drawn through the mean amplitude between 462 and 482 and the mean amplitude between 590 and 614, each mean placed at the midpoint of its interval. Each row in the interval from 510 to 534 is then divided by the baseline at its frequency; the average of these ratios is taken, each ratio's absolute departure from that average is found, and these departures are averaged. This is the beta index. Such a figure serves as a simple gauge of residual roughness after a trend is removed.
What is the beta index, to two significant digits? 0.12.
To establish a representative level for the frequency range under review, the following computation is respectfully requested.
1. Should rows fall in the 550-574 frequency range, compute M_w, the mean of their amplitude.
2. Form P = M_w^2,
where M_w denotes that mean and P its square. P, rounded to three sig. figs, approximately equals 16.7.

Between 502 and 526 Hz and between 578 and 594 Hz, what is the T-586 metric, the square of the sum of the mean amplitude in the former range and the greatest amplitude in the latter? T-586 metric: 52.4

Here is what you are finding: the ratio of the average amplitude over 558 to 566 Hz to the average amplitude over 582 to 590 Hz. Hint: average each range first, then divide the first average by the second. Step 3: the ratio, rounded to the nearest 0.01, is 0.99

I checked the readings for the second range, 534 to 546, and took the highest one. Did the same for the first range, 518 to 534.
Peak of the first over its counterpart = 0.96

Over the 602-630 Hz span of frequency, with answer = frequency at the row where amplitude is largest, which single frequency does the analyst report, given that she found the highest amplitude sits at 628.0 Hz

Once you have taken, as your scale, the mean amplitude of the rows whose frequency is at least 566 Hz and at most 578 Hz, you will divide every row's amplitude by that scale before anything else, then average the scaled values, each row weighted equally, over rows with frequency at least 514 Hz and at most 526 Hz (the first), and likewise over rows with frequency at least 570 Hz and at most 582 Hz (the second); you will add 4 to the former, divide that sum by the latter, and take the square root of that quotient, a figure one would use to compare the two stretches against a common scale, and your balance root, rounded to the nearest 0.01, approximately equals 2.17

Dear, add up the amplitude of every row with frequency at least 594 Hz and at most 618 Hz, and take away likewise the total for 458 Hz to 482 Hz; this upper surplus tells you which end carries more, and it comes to 1.9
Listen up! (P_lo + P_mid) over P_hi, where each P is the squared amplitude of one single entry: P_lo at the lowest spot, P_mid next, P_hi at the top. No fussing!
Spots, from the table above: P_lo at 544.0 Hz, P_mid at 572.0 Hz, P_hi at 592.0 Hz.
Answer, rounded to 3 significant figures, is 1.96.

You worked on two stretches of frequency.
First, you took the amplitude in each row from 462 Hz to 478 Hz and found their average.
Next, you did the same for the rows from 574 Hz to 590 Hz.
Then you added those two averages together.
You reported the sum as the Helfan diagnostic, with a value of 7.7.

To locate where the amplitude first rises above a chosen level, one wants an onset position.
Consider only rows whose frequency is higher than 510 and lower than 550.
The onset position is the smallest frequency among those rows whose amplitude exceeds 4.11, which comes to 544.0 Hz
